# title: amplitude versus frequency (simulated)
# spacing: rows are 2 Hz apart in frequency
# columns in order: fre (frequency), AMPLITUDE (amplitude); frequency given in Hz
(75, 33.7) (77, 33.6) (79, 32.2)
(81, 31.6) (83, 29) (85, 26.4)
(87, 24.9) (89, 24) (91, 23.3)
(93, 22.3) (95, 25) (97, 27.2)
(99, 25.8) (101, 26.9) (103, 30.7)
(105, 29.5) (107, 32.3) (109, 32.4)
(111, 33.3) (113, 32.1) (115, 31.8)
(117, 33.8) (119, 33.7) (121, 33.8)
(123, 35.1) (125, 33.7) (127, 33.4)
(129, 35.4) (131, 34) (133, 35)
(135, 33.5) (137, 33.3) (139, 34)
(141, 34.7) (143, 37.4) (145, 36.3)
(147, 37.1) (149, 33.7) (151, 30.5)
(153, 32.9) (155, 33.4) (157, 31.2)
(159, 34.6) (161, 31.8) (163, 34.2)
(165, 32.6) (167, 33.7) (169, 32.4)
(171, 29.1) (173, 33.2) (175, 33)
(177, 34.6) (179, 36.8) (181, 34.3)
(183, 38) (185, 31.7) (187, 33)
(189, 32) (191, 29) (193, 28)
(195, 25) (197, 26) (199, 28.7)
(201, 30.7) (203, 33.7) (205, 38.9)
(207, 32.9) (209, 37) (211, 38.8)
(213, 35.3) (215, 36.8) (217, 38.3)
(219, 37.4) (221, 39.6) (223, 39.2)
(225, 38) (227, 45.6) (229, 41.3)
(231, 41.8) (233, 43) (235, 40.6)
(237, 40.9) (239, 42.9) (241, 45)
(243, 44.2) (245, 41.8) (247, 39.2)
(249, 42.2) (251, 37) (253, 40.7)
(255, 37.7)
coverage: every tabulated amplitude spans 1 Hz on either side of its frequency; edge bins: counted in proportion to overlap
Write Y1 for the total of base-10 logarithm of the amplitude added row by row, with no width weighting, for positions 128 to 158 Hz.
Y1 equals 23.0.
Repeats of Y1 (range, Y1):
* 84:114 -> 21.6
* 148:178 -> 22.7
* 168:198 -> 22.5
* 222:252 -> 24.3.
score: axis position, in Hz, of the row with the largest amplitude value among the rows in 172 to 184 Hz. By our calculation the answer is 183 Hz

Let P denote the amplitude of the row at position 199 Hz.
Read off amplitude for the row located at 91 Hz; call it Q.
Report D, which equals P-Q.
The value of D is 5.4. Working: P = 28.7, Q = 23.3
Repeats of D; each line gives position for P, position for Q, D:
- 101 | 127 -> -6.5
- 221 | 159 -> 5.0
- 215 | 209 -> -0.2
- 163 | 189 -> 2.2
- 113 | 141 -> -2.6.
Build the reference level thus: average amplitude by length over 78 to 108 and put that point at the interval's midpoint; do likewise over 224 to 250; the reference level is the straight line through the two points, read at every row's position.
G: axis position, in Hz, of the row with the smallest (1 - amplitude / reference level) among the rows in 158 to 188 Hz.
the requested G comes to 183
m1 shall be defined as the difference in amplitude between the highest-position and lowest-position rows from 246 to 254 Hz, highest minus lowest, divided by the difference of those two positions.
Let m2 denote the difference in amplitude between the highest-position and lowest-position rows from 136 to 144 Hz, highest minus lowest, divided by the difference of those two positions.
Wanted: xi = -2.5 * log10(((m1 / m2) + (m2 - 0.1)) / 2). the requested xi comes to 0.81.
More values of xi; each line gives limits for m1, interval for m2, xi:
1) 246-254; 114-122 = 0.77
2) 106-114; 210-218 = 2.41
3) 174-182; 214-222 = 0.95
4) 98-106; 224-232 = 0.31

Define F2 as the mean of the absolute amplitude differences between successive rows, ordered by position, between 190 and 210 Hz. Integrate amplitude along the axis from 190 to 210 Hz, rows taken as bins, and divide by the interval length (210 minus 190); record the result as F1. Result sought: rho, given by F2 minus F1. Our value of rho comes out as -28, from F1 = 31.0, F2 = 3.1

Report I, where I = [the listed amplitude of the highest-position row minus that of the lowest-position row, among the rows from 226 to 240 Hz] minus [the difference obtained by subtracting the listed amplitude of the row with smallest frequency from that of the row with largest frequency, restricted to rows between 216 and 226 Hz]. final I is -2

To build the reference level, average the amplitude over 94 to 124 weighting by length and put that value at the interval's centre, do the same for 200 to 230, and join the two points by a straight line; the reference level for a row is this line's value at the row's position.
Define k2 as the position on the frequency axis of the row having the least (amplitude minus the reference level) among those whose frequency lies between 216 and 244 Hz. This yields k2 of 219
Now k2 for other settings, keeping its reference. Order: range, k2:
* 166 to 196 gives 195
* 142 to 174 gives 171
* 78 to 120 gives 93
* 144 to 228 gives 195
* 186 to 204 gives 195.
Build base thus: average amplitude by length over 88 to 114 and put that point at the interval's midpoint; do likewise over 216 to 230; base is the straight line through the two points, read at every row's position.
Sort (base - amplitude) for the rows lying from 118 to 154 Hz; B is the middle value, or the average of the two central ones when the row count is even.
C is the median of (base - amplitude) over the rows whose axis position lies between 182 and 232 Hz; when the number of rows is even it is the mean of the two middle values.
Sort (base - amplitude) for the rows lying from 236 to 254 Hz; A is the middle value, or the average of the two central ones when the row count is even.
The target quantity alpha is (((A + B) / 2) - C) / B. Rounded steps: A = 0.3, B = -3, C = 2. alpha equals 1.2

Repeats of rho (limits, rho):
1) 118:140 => -33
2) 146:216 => -30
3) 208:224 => -36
